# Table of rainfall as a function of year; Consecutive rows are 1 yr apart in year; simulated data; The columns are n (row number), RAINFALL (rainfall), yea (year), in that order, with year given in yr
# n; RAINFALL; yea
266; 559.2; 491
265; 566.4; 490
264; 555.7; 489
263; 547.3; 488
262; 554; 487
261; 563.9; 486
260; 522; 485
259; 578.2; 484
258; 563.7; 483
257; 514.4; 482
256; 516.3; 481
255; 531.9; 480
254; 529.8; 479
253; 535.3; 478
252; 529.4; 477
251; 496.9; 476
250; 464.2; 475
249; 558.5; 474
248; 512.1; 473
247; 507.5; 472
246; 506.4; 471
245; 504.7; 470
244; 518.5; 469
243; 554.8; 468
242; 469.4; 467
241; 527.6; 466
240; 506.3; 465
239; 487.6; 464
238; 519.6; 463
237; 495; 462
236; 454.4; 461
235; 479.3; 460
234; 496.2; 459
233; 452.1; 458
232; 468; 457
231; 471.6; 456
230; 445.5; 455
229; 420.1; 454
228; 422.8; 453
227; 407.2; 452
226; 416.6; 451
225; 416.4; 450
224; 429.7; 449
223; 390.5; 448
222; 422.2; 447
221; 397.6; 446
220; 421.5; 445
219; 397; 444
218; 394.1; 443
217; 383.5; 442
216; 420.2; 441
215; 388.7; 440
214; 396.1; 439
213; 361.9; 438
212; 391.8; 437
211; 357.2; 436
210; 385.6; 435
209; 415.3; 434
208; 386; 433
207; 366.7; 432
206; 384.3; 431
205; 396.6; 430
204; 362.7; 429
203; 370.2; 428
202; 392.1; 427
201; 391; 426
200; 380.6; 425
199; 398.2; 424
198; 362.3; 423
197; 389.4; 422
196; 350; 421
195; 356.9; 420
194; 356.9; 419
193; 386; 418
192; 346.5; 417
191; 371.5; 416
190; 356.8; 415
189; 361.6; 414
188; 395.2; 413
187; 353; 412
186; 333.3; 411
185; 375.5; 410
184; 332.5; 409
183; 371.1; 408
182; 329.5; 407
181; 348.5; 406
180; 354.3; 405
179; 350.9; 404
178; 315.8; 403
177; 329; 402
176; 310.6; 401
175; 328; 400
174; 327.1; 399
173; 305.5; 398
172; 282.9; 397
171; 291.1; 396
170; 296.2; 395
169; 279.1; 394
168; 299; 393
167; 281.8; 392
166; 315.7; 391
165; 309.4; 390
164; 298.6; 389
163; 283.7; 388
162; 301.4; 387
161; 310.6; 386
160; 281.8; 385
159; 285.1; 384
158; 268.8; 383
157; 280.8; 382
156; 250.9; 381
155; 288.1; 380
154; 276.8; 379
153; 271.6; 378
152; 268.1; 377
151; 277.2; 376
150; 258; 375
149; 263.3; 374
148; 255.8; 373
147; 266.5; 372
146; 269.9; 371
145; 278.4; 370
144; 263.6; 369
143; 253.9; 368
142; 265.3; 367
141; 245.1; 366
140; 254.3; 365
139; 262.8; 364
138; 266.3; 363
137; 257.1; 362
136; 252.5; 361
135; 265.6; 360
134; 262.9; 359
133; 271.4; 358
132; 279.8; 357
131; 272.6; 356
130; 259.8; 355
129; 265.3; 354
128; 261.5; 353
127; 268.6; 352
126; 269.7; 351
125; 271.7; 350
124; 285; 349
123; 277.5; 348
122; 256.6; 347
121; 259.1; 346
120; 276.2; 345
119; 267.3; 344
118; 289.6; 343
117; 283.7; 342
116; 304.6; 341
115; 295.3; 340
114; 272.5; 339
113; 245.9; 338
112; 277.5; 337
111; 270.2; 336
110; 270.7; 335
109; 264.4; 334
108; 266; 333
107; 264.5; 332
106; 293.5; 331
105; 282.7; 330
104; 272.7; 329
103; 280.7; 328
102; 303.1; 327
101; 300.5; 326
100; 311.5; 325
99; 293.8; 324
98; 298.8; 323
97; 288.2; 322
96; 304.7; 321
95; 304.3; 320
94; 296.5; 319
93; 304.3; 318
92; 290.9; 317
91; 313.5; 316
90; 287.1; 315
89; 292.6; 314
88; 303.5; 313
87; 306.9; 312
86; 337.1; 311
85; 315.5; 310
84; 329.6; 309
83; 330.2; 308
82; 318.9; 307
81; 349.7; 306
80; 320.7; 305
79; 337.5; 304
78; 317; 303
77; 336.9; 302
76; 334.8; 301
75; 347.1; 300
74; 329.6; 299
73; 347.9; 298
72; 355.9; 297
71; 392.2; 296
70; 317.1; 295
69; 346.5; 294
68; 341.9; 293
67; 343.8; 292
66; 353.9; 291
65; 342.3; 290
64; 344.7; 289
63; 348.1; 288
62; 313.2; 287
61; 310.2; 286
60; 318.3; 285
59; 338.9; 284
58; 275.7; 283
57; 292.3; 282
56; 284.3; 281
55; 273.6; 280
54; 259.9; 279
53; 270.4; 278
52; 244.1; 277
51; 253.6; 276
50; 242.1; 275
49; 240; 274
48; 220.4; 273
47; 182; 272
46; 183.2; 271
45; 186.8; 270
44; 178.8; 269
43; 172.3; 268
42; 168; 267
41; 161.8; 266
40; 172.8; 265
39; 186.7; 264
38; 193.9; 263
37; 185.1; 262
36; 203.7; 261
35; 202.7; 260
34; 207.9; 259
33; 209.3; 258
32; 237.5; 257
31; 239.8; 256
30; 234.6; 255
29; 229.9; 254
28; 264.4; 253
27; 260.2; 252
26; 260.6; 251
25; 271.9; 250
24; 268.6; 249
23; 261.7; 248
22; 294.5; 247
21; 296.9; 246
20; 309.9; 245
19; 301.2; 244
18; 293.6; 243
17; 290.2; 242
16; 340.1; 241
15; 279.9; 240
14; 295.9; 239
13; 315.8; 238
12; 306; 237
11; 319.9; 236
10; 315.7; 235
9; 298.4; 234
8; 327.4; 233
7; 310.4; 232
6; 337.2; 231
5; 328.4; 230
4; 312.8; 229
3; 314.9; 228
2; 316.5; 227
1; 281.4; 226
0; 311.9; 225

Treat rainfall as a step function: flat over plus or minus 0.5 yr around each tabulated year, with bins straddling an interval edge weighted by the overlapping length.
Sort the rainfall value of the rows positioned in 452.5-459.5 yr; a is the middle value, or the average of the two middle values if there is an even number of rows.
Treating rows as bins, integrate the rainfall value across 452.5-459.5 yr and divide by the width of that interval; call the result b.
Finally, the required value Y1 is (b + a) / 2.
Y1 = 453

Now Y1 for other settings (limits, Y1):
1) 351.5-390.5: 270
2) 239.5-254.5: 281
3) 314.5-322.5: 300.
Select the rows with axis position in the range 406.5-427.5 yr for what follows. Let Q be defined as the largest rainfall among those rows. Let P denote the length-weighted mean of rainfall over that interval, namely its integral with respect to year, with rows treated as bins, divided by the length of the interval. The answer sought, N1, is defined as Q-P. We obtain 32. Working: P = 366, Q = 398.2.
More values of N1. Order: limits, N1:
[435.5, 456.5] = 64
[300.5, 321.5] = 34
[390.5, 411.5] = 54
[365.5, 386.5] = 40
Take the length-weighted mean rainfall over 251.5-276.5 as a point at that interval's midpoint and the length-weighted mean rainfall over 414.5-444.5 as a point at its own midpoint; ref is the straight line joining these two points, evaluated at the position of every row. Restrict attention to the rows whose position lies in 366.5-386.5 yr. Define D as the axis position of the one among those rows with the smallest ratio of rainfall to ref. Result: 381 yr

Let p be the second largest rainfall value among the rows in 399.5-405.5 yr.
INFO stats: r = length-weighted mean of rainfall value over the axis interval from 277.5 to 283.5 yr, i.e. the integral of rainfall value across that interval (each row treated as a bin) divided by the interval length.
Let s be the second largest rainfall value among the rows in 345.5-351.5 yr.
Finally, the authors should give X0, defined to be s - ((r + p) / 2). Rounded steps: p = 350.9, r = 276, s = 277.5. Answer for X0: -36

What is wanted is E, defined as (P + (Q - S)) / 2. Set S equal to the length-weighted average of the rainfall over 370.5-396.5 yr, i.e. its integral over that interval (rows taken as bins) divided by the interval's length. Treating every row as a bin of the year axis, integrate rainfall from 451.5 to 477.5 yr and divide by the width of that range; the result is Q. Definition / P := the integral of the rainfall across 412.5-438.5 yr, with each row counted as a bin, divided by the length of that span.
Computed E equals 291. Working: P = 376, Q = 488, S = 282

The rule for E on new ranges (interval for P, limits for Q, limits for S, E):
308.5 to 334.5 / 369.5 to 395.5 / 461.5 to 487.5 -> 28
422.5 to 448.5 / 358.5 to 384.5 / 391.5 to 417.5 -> 161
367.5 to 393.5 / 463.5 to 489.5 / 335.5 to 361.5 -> 266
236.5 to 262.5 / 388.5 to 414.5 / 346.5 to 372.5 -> 162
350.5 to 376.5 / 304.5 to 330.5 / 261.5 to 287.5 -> 167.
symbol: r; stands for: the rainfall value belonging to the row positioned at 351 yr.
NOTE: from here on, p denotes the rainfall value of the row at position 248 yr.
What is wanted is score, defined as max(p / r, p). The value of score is 262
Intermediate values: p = 261.7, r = 269.7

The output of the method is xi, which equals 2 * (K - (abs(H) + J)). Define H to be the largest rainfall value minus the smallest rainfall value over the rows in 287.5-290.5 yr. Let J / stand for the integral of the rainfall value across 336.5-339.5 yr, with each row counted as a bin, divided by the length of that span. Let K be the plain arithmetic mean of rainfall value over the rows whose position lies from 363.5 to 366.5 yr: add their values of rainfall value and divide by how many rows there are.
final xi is -34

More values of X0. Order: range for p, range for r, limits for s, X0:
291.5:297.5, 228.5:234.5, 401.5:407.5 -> 13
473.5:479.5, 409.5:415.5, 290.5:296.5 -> -95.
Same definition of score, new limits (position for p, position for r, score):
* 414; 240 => 362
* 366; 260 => 245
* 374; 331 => 263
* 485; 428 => 522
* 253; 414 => 264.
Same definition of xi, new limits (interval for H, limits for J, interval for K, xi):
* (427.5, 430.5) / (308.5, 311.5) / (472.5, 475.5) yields 301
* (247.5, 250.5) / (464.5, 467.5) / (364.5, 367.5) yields -513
